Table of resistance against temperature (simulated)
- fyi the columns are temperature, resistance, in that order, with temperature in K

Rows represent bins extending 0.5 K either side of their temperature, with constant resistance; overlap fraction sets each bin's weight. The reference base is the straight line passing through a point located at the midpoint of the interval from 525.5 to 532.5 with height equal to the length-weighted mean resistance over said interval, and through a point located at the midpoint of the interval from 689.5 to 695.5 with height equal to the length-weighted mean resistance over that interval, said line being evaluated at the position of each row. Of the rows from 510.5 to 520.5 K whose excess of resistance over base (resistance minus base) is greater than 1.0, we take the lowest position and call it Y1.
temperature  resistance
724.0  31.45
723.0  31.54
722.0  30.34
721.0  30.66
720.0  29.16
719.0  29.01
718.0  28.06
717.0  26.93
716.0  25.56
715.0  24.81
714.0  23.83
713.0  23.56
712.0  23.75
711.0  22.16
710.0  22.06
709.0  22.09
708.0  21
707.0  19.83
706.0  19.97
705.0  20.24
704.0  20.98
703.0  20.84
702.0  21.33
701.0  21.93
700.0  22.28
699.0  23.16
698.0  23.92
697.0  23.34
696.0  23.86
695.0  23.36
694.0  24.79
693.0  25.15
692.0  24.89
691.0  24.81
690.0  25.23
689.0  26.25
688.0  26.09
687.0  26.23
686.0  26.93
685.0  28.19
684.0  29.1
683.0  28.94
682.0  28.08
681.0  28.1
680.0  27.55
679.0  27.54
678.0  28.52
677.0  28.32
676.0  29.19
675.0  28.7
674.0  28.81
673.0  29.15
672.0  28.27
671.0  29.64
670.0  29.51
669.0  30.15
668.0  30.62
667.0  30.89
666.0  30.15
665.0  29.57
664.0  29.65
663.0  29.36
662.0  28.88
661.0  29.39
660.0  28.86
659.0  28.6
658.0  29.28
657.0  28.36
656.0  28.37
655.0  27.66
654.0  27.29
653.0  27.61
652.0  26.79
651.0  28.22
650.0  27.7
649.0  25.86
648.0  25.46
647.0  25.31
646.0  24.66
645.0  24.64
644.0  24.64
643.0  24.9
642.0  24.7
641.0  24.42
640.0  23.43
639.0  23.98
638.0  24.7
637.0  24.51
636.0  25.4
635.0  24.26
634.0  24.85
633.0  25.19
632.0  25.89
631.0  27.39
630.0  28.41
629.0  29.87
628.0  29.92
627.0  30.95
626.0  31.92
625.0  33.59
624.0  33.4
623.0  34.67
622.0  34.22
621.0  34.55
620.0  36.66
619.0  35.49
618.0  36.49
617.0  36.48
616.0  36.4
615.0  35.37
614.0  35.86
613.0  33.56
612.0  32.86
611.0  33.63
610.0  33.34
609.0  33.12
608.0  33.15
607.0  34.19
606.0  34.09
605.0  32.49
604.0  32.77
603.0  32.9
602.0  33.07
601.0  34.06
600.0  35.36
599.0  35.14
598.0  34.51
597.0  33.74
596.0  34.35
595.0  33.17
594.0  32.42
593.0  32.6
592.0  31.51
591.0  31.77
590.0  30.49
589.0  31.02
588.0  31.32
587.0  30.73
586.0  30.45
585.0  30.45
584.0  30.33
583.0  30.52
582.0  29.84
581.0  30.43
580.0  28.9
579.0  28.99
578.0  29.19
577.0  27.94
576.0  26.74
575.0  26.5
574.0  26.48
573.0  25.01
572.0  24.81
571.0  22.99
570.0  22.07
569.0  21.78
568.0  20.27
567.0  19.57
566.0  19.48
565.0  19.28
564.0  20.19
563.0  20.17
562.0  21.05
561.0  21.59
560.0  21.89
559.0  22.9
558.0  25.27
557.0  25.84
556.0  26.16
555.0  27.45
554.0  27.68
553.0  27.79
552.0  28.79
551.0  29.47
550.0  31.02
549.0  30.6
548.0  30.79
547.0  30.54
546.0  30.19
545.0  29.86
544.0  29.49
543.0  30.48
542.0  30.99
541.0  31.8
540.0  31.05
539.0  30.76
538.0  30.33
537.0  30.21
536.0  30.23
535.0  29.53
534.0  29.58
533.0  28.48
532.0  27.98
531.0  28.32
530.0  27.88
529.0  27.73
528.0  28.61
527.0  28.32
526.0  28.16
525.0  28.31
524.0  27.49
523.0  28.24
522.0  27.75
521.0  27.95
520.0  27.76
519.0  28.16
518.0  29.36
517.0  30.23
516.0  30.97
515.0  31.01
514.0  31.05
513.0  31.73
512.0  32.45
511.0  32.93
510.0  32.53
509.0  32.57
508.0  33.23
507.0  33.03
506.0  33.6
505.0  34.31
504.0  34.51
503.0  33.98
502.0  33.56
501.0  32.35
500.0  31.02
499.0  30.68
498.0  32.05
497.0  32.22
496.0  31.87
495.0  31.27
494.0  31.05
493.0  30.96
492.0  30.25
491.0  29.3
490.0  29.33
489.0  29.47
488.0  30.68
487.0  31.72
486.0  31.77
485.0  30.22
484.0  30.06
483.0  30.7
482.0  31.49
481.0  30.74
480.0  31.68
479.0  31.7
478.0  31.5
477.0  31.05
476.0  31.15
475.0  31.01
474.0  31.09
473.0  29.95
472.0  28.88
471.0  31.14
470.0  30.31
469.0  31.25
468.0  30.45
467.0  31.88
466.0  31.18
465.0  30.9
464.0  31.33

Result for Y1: 511.0 K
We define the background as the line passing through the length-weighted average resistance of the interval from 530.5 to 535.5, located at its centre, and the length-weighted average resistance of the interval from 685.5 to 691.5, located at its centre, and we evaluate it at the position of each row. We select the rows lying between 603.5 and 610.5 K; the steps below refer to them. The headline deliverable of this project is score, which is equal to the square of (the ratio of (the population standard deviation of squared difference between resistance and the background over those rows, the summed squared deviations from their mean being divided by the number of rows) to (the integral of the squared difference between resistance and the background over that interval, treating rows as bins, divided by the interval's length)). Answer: 0.04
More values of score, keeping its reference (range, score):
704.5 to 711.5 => 0.18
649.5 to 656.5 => 0.57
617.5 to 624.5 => 0.07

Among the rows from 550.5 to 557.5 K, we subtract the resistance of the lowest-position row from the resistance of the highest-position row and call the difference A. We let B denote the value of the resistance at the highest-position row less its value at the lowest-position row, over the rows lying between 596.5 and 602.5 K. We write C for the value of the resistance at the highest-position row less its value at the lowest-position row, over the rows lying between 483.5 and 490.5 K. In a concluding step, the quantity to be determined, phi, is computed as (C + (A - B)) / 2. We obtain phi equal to -1.8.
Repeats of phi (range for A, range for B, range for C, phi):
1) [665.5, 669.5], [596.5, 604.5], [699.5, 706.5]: -0.7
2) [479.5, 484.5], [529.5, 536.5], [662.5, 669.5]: -1.6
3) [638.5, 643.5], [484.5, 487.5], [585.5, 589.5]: 0.0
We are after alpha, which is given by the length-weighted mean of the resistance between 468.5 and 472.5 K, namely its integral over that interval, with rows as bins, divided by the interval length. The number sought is 30.4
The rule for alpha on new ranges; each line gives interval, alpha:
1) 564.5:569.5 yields 20.1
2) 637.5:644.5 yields 24.4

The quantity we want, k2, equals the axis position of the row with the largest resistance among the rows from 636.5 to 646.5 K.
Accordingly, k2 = 643.0 K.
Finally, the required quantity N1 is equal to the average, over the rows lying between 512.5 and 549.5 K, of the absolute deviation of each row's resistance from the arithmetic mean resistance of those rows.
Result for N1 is 1.2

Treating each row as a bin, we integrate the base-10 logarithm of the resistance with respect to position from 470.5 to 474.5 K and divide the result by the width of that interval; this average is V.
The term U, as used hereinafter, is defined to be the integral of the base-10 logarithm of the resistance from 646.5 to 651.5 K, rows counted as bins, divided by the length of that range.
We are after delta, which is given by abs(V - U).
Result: 0.06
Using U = 1.42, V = 1.48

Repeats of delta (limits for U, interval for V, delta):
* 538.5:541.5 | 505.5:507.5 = 0.03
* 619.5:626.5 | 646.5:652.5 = 0.11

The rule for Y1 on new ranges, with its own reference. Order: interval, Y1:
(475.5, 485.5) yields 476.0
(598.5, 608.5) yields 599.0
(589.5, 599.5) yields 590.0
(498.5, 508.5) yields 499.0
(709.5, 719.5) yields 716.0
